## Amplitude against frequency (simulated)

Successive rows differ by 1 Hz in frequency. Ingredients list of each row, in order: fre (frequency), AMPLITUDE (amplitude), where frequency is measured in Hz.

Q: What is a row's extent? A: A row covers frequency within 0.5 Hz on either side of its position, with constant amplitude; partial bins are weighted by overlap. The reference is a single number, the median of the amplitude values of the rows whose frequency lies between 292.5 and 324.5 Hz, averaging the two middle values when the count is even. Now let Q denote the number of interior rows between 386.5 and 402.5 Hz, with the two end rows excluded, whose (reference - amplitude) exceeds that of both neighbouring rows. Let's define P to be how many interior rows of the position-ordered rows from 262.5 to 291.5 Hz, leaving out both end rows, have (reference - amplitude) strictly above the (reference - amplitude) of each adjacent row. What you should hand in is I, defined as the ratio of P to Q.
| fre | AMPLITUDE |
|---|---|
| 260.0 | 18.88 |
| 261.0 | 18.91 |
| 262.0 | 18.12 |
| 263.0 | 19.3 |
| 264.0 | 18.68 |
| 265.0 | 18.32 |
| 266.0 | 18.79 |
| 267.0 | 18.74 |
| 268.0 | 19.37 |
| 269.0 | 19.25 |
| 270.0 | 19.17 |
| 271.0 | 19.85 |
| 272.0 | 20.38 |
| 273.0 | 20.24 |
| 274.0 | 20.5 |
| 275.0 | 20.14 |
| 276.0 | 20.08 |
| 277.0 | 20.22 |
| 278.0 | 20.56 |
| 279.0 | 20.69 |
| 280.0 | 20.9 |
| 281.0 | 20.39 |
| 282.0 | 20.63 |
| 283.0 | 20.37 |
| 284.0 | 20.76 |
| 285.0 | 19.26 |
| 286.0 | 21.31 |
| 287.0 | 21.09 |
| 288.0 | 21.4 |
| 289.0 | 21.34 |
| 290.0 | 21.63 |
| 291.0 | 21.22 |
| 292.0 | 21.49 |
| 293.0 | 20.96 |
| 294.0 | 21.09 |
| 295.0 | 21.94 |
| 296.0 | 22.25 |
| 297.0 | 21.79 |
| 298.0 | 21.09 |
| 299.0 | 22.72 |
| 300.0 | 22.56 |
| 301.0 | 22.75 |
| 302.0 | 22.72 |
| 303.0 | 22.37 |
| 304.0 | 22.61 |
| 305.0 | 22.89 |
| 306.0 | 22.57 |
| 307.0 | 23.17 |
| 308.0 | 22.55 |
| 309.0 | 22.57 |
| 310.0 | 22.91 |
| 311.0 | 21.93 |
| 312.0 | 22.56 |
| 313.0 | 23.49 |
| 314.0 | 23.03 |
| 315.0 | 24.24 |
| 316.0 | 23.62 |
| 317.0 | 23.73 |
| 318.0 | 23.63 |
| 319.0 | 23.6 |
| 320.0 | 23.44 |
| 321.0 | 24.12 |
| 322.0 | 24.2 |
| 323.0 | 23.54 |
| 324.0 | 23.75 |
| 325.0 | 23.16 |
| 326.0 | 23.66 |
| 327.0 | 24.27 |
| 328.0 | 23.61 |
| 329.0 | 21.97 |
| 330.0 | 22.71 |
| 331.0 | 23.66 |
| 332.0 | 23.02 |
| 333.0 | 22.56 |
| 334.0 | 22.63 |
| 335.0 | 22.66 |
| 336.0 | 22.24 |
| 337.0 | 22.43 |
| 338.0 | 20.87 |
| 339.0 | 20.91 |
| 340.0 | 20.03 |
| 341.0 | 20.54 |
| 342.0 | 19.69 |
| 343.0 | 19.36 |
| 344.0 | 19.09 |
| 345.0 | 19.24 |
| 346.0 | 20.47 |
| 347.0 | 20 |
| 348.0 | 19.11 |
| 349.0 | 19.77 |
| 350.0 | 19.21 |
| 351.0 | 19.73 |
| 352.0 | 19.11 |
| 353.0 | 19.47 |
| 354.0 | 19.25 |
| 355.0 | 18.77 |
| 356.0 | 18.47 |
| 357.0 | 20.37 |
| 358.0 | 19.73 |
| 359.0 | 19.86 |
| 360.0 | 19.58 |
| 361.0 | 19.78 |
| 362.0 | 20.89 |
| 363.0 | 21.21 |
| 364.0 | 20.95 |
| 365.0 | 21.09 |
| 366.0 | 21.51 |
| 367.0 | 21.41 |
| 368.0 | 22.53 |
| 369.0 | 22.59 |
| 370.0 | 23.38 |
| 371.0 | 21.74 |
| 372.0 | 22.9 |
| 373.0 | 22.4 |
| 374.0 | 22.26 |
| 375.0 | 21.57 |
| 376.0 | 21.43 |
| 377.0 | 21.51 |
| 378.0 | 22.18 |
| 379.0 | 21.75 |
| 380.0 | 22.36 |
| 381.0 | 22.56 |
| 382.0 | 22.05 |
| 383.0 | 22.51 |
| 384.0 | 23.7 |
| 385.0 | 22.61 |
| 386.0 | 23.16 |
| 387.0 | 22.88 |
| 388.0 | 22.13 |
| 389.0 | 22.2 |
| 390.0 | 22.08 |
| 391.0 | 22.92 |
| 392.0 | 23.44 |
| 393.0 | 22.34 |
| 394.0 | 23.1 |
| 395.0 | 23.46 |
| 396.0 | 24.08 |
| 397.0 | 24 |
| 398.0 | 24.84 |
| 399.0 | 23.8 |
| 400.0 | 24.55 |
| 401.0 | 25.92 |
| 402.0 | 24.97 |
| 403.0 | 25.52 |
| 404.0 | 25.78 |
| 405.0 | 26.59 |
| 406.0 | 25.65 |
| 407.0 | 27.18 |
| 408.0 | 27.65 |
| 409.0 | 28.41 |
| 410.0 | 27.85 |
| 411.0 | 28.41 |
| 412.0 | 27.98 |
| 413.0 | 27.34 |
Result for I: 2.0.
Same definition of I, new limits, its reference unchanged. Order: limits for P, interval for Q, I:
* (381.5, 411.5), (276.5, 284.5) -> 4.5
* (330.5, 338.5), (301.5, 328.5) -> 0.2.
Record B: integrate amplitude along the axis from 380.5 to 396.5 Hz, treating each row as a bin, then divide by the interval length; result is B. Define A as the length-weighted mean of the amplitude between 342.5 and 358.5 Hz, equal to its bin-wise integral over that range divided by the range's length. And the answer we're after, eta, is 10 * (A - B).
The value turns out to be -34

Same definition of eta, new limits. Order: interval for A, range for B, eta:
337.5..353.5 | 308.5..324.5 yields -36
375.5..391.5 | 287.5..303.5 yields 5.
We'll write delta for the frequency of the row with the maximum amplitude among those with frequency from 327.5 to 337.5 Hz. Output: 331.0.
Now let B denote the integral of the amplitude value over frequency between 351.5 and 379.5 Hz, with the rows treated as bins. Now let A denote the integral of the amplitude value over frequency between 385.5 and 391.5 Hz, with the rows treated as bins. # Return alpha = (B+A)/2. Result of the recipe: 362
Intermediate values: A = 135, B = 588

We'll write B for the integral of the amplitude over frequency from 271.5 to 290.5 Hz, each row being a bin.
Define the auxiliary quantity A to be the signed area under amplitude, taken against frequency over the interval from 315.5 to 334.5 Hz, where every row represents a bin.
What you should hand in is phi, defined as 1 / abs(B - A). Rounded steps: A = 445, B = 392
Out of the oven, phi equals 0.02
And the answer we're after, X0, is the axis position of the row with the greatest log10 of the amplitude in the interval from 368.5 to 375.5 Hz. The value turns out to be 370.0 Hz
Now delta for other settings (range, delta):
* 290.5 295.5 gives 295.0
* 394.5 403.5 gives 401.0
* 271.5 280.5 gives 280.0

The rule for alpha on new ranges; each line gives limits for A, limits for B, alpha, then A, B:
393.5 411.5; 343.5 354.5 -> 338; 462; 214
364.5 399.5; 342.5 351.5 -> 483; 790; 176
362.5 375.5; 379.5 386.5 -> 222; 286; 159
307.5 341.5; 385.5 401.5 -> 576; 778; 375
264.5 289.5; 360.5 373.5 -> 393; 504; 282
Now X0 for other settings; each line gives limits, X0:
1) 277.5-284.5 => 280.0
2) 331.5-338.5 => 332.0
